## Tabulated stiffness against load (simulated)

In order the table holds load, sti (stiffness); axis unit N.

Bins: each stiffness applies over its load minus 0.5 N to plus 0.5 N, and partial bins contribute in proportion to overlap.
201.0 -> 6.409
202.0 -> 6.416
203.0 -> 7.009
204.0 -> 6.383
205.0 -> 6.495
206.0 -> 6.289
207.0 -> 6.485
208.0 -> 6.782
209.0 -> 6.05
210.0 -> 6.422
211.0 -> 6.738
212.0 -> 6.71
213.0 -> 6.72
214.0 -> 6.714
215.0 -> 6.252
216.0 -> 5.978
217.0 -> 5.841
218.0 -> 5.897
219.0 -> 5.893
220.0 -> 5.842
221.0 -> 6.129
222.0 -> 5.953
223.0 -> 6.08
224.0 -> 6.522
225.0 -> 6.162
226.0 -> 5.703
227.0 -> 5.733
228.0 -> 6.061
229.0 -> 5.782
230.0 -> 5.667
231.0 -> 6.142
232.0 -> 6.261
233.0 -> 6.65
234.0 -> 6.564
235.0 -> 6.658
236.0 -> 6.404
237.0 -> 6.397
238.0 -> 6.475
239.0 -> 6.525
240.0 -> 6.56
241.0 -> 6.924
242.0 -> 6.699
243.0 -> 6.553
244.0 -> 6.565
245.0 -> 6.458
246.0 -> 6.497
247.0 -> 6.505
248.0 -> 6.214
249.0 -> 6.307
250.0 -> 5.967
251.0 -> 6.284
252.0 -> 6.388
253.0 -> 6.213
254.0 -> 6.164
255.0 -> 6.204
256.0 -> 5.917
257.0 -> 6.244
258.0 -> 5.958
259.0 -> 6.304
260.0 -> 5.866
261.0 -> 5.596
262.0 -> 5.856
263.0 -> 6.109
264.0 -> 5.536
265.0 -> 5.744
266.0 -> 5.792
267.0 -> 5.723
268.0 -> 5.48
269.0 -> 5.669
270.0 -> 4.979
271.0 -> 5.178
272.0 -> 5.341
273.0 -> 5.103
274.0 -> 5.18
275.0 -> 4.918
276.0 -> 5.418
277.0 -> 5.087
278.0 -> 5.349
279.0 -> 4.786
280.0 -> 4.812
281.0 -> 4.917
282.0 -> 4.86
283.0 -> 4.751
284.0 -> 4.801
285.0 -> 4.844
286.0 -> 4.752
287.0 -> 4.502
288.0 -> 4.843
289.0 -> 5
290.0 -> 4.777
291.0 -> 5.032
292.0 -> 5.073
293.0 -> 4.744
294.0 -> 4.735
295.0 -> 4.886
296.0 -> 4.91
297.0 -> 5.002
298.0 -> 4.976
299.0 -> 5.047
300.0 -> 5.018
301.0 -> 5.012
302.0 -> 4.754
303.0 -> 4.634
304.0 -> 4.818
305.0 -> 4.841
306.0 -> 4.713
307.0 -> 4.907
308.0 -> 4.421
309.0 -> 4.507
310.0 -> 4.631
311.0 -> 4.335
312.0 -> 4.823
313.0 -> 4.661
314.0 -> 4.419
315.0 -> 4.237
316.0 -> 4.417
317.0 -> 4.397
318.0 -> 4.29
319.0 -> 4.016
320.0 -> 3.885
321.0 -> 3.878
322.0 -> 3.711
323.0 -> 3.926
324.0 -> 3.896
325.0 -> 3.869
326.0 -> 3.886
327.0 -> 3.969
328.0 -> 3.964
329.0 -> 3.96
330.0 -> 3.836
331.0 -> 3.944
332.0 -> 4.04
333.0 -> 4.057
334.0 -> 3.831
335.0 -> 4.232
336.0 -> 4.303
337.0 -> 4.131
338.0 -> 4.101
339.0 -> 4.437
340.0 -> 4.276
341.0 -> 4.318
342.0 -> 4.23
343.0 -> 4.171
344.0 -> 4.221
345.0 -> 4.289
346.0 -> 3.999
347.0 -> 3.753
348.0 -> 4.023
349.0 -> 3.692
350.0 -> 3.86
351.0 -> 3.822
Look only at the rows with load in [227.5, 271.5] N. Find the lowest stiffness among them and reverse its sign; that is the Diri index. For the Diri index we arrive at -5.0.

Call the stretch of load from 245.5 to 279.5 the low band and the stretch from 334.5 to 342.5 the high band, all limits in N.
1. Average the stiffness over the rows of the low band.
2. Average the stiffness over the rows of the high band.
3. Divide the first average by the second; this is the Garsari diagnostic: 1.35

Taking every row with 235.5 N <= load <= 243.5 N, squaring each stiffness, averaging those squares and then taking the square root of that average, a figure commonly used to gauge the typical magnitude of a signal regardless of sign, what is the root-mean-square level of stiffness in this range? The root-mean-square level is 6.6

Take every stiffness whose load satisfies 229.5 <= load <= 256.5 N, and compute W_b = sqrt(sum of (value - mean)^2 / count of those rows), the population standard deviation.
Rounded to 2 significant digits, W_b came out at 0.26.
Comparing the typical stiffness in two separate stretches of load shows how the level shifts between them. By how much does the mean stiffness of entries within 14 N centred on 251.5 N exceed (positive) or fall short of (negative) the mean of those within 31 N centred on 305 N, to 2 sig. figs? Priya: 1.6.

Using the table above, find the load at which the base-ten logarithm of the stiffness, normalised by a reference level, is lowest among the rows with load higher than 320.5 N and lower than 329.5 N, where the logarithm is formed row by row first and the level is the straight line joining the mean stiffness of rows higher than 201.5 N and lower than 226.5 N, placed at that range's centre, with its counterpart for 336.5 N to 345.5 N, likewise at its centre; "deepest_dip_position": 322.0 N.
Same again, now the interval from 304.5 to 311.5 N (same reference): 311.0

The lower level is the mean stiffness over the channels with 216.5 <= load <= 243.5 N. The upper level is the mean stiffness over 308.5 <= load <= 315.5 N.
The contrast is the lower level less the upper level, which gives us 1.71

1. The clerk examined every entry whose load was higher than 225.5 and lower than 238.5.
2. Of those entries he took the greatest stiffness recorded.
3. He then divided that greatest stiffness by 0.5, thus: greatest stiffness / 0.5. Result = 13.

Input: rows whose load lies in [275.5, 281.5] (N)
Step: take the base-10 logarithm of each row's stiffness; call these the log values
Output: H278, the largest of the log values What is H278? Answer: 0.73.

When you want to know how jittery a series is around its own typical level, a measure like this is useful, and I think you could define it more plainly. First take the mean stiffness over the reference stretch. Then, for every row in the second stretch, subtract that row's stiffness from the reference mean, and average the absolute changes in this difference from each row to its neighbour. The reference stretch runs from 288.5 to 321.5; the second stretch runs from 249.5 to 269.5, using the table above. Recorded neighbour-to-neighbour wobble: 0.24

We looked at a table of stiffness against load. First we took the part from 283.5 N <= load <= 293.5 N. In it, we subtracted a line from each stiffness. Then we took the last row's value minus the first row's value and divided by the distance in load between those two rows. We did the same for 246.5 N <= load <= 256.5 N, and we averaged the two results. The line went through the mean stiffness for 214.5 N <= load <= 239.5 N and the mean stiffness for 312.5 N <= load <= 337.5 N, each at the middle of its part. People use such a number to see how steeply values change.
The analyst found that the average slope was -0.015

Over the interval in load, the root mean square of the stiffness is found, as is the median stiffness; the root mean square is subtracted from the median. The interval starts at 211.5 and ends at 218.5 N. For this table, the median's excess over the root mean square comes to -0.06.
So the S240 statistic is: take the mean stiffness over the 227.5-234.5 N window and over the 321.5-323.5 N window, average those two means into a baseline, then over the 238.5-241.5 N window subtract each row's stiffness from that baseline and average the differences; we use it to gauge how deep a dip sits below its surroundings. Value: -1.7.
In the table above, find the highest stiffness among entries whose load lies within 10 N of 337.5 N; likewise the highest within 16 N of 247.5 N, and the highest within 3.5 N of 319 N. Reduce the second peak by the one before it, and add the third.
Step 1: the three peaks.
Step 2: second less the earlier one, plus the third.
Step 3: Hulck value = 6.9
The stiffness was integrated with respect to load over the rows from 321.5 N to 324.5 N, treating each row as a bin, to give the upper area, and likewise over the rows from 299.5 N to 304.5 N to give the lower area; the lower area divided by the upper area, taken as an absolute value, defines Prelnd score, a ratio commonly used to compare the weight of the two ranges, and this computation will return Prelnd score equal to 2.10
